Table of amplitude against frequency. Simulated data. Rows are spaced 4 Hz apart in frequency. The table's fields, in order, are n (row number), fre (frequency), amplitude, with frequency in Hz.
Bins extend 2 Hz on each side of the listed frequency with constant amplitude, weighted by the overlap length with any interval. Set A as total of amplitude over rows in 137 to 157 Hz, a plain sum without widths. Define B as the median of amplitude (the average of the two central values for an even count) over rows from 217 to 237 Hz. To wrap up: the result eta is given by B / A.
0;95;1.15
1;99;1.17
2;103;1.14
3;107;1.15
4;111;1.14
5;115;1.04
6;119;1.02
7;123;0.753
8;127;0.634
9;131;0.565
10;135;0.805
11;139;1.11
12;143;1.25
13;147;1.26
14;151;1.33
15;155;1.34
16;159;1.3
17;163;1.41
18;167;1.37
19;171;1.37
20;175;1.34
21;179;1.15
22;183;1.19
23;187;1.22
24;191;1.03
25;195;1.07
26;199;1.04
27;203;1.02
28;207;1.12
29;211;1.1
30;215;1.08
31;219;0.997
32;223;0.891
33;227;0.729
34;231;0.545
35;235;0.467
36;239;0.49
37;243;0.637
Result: 0.12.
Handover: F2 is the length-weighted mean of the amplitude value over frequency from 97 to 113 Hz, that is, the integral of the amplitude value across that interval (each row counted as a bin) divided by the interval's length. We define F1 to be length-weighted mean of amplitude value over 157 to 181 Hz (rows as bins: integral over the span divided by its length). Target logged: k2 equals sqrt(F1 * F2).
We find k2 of 1.23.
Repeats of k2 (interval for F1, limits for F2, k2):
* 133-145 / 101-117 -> 1.09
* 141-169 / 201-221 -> 1.19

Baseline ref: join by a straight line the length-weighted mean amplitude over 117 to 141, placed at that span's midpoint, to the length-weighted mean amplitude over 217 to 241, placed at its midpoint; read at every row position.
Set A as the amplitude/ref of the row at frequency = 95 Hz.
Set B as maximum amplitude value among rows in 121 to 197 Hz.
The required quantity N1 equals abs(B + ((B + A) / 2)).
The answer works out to 2.8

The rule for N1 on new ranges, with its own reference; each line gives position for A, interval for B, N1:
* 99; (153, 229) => 2.8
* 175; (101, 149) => 2.8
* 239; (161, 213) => 2.5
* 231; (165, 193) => 2.5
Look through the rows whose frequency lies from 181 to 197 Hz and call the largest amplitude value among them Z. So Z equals 1.22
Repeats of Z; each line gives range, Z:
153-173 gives 1.41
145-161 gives 1.34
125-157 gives 1.34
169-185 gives 1.37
